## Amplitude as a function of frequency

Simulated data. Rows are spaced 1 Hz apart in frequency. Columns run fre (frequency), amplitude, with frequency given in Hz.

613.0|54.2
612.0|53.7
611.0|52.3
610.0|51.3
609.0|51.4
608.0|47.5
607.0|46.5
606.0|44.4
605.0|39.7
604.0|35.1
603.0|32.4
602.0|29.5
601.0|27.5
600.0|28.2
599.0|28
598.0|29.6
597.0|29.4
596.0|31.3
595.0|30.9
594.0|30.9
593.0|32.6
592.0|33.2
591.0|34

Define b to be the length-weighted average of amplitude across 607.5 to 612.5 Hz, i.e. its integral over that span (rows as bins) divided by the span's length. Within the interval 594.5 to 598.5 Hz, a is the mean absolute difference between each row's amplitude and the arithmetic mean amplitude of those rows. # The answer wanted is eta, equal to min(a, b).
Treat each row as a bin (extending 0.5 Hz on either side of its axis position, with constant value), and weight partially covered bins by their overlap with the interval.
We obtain 0.8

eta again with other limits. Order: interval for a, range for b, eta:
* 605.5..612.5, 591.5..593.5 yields 3.0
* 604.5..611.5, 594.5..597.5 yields 3.5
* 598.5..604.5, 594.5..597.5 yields 2.4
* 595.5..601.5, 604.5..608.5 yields 1.1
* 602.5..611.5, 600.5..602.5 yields 5.9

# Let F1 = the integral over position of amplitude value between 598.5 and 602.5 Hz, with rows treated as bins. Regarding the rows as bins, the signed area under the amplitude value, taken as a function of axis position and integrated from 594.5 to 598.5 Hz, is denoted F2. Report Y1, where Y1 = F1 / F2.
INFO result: 0.93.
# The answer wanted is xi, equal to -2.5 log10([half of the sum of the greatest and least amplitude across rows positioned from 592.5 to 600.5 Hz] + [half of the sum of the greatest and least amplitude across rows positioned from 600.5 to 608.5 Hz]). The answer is -4.58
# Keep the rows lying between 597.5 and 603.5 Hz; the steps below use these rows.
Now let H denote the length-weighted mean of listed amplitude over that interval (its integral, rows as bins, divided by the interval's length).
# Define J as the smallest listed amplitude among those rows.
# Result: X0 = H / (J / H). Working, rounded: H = 29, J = 27.5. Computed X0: 31.0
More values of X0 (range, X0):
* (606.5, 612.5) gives 54.7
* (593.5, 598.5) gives 31.5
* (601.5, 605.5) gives 39.6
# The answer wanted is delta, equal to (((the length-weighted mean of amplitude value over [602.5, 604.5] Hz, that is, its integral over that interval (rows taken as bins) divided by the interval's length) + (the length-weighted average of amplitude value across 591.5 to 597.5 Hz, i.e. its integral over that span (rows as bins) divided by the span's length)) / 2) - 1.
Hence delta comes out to 31.6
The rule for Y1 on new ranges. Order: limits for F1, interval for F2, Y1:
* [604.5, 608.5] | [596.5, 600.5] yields 1.55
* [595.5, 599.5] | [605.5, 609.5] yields 0.62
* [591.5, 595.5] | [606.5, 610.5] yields 0.65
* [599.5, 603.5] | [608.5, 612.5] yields 0.56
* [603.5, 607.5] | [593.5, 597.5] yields 1.35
